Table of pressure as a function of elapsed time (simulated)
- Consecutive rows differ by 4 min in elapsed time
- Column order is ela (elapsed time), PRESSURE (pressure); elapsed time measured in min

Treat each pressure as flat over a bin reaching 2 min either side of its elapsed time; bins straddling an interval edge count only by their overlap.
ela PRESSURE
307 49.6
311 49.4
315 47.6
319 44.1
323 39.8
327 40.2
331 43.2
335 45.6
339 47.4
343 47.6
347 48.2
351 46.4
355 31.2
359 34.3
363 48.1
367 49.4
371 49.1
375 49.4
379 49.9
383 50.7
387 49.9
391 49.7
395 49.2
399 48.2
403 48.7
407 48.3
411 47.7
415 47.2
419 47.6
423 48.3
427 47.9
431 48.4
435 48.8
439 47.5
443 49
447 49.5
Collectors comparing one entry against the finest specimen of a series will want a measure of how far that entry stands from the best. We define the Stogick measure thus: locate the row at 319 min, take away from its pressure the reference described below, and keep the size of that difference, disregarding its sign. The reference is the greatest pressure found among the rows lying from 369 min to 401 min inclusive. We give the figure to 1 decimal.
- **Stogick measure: 6.6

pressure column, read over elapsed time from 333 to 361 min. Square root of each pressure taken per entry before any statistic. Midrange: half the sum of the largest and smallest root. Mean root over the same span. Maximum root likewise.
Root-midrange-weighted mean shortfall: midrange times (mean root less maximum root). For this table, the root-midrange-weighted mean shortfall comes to -2.6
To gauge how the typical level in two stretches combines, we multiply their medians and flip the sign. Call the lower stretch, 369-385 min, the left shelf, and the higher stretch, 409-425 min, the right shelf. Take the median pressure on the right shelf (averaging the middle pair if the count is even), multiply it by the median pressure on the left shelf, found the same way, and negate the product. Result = -2366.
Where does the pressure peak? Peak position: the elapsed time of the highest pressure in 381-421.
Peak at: 383 min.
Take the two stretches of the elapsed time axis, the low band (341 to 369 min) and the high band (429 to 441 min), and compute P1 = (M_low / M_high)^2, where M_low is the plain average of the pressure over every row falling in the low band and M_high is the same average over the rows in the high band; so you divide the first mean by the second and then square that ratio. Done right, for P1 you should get 0.82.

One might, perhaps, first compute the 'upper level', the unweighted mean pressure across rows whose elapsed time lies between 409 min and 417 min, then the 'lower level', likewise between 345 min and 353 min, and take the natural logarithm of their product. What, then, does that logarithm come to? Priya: 7.72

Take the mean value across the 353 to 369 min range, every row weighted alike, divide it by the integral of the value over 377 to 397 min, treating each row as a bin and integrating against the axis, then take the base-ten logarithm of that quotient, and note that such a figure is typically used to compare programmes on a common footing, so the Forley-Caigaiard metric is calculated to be -1.39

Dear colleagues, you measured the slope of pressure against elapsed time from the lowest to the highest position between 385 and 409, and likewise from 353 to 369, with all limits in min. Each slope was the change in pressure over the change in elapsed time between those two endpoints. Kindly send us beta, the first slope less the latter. -1.60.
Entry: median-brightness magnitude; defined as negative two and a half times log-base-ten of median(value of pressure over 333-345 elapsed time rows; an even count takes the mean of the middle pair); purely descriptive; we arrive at -4.19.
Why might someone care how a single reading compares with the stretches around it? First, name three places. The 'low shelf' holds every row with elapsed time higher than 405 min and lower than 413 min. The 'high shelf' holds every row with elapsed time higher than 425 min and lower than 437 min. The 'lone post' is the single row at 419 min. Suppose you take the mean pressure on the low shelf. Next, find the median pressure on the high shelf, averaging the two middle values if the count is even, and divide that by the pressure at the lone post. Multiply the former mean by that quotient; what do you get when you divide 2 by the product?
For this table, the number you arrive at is 0.041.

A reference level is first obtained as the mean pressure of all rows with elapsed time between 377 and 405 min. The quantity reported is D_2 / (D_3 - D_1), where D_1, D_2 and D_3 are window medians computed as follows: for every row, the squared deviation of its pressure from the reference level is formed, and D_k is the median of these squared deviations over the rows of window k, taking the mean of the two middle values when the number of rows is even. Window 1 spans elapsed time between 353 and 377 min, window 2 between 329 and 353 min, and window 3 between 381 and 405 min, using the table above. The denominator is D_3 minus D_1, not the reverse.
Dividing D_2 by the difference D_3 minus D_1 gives -11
